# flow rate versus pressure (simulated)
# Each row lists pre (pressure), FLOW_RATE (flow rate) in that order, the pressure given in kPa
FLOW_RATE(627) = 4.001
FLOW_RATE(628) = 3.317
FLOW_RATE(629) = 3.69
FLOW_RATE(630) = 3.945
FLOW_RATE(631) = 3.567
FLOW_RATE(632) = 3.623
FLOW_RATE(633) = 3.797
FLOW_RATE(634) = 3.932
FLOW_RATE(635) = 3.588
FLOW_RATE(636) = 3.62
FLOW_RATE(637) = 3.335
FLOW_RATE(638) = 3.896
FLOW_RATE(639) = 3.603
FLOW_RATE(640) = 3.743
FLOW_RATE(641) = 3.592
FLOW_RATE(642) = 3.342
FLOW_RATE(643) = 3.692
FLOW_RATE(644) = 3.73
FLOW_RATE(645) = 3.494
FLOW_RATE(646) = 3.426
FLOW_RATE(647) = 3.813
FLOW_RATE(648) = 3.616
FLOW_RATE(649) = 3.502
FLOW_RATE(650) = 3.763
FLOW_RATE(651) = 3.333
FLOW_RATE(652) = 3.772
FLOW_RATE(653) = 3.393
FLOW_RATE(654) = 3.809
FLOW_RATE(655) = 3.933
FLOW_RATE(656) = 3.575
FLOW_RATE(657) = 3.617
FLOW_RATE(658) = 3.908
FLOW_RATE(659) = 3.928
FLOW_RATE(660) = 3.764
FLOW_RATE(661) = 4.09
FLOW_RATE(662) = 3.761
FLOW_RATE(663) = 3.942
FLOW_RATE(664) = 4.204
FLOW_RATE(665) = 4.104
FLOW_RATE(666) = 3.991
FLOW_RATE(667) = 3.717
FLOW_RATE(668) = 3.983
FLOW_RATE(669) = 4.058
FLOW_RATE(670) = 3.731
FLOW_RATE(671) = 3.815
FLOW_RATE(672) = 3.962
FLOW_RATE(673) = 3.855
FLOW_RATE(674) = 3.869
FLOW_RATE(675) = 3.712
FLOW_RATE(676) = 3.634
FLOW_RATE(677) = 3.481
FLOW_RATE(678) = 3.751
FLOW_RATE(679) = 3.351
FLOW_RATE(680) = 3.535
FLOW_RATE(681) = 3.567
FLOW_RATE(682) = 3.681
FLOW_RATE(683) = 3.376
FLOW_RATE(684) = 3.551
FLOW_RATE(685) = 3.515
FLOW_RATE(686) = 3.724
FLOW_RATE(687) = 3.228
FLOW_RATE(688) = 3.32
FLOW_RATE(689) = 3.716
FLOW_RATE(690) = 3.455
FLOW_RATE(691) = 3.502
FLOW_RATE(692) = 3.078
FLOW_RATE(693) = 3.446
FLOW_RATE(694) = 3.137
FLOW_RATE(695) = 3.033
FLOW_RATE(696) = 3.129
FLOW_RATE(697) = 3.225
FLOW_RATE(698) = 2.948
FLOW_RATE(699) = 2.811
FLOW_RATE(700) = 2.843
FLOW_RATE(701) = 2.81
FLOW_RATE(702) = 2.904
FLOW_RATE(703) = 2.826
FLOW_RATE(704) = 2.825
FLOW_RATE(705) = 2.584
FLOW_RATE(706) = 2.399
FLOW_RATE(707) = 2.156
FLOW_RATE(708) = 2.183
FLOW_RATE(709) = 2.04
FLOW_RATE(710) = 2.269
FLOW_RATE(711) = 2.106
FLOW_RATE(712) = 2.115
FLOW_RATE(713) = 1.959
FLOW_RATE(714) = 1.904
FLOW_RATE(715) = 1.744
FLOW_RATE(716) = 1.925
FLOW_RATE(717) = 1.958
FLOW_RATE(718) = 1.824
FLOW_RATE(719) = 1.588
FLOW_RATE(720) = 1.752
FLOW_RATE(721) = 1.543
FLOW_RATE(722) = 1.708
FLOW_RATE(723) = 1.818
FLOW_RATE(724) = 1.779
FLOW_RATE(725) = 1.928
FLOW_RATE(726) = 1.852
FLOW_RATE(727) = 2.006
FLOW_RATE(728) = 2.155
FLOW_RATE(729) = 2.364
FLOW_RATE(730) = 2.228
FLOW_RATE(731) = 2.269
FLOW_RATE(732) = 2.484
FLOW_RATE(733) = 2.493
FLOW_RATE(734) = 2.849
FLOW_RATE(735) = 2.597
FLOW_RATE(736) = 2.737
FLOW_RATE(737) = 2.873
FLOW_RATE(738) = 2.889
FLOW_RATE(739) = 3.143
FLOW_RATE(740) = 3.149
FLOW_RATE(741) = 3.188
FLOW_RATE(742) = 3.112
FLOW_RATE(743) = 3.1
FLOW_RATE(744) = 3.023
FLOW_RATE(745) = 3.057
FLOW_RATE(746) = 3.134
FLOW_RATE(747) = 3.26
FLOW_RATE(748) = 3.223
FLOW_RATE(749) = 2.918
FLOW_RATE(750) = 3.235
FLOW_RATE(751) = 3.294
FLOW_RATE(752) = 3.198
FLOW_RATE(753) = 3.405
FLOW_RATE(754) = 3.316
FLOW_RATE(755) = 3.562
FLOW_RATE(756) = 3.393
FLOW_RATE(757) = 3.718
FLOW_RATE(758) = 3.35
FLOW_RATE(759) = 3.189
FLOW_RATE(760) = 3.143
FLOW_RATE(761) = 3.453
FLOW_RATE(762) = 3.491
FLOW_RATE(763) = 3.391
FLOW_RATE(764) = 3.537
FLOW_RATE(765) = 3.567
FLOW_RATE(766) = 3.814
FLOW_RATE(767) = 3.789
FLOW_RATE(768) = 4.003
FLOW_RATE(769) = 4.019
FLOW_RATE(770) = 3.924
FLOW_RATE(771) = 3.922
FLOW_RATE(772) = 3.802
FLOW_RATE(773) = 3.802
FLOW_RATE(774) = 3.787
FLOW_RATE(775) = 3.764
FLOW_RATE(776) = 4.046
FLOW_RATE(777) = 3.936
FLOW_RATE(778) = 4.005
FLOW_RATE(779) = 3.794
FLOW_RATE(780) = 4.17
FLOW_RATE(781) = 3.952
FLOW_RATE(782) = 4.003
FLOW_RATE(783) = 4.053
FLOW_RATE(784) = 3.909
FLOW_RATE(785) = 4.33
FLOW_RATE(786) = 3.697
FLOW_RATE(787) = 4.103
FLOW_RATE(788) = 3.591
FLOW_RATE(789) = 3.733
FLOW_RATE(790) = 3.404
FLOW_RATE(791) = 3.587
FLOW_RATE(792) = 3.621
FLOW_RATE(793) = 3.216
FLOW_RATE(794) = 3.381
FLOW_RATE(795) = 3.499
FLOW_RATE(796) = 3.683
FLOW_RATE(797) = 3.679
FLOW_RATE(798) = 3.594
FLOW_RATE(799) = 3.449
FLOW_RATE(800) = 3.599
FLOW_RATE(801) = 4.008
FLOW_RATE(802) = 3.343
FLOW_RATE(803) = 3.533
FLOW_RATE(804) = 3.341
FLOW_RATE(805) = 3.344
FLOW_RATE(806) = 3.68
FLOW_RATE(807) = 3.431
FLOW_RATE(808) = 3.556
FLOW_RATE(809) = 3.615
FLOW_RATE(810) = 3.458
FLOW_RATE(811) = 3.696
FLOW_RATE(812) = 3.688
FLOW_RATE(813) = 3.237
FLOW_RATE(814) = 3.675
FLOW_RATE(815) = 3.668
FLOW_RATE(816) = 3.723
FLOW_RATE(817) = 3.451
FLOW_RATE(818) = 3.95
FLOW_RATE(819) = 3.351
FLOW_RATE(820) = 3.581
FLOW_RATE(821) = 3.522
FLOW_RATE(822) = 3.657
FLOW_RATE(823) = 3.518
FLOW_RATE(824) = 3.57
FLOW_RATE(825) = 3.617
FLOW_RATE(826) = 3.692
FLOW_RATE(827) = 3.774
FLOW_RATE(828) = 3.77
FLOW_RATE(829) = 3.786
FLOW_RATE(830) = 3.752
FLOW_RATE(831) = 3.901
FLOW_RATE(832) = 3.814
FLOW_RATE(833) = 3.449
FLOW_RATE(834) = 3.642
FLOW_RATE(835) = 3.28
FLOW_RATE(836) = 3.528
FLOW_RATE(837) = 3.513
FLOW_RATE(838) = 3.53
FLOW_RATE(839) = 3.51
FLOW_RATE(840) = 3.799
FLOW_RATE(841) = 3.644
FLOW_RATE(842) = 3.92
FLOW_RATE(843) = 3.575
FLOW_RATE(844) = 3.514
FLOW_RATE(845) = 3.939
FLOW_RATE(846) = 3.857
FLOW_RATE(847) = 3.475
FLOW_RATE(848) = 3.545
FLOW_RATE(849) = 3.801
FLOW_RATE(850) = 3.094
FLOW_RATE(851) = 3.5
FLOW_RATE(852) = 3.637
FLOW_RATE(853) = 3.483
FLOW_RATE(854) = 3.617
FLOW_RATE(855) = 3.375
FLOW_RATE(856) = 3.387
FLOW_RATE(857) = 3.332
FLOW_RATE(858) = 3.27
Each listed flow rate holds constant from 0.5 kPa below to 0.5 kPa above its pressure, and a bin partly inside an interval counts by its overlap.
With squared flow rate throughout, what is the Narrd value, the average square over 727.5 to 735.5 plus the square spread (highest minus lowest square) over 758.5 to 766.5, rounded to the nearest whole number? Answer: 11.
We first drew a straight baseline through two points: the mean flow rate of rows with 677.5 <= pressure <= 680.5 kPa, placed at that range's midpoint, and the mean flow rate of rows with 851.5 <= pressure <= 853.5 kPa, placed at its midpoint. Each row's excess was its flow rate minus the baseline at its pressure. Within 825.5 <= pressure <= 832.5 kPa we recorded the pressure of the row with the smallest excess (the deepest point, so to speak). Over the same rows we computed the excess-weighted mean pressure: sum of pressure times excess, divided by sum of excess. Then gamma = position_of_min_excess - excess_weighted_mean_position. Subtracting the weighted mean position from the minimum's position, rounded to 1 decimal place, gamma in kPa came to -3.4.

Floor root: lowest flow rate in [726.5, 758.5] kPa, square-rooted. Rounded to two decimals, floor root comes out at 1.42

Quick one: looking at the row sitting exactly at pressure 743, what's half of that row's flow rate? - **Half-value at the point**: 1.55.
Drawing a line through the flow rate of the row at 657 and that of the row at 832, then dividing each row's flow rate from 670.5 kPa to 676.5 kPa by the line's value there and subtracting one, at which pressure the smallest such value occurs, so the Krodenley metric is 676 kPa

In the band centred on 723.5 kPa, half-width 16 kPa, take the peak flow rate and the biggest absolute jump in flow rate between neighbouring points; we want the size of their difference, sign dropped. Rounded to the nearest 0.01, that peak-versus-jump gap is 2.79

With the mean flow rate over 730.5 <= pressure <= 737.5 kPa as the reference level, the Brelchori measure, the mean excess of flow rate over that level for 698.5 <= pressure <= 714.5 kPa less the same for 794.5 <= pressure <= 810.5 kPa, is -1.1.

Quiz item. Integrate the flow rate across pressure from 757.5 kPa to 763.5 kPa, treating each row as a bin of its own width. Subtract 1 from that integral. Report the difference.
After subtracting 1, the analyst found 19.0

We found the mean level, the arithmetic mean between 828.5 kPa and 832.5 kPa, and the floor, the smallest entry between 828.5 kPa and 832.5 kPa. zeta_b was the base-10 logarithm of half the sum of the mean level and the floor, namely 0.58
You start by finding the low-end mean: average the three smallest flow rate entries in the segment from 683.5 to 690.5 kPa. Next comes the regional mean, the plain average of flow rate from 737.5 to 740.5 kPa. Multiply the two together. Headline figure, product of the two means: 10.2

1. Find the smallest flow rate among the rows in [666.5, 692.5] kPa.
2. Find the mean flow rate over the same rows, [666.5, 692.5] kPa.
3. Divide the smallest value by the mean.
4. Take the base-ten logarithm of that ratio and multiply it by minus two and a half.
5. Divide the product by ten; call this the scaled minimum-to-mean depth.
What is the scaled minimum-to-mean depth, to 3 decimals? 0.018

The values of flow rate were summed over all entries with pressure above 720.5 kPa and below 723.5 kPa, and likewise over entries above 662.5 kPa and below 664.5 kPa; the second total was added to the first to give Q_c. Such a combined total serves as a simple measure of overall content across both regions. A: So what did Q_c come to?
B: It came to 13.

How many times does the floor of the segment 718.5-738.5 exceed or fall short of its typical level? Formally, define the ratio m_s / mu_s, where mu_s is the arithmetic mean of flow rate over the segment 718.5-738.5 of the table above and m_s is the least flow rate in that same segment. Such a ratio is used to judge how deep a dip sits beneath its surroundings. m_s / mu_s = 0.70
